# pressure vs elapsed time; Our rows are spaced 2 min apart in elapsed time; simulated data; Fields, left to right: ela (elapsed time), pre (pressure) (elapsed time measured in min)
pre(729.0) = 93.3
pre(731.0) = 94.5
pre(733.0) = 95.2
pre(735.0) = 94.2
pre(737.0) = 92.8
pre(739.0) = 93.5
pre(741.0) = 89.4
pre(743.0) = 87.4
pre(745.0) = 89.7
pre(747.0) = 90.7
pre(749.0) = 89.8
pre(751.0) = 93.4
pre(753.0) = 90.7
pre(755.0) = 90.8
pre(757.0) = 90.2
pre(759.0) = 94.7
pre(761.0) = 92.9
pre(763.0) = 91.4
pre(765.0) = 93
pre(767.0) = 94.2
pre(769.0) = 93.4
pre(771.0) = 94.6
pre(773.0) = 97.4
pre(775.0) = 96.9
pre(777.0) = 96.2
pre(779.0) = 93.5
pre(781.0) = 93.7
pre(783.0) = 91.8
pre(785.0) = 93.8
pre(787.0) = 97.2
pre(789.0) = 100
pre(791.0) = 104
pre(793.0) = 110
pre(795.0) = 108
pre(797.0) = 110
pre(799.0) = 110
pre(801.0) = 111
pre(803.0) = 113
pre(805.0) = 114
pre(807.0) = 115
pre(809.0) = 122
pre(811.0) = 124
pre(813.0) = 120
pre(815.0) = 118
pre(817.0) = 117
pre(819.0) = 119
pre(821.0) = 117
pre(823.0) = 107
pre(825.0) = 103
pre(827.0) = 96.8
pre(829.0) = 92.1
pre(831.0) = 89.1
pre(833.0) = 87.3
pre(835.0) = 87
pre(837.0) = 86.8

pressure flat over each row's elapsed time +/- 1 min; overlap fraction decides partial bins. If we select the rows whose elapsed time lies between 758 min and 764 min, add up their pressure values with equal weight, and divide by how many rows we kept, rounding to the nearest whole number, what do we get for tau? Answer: 93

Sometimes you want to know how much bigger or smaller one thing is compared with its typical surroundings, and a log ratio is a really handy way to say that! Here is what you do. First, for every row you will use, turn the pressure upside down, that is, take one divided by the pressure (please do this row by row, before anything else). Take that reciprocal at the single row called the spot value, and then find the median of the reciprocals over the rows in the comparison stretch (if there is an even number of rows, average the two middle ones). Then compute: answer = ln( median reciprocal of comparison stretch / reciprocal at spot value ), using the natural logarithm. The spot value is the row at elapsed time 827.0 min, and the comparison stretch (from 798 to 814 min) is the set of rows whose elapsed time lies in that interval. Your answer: -0.17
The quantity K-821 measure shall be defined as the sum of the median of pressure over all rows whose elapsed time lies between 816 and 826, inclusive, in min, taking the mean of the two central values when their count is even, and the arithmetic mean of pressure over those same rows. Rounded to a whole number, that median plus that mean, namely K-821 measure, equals 230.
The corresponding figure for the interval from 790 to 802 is 219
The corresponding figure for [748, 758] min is 182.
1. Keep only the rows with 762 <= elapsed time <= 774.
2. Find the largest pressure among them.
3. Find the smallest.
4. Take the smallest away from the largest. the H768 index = 6.0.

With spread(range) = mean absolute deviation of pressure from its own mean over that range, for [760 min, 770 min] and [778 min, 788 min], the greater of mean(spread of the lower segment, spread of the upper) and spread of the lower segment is 1.0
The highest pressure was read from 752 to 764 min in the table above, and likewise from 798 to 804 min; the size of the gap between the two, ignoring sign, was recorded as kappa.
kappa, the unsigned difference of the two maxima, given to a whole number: 18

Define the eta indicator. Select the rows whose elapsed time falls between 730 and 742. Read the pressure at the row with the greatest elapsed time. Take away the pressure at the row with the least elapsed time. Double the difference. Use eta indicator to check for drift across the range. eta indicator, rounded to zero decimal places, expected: -10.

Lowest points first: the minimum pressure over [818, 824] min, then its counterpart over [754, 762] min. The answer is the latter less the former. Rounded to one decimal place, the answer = -16.8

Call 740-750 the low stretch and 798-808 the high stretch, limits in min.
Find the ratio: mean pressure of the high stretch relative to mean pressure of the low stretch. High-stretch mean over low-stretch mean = 1.26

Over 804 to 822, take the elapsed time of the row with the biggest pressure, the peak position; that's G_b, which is 811.0 min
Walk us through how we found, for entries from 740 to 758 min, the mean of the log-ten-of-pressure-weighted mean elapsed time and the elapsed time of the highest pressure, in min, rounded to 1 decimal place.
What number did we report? 750.0 min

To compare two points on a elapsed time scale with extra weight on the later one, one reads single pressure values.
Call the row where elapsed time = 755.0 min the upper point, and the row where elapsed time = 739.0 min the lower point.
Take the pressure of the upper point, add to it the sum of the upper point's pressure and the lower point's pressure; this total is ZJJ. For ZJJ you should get 275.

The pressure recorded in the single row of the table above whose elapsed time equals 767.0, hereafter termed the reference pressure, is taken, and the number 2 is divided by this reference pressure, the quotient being 0.0212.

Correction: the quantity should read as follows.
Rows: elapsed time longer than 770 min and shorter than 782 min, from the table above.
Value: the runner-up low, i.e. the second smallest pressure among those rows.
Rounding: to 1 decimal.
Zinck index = 93.7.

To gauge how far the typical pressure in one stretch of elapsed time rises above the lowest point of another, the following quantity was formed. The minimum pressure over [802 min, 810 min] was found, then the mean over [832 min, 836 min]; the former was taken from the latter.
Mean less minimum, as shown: -26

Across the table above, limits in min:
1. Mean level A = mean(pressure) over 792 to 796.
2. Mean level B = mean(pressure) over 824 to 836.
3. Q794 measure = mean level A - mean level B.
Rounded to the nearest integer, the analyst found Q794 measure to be 16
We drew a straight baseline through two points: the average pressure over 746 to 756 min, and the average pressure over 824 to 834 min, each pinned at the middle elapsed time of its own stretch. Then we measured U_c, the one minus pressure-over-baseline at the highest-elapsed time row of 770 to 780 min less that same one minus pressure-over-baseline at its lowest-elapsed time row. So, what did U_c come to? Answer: 0.015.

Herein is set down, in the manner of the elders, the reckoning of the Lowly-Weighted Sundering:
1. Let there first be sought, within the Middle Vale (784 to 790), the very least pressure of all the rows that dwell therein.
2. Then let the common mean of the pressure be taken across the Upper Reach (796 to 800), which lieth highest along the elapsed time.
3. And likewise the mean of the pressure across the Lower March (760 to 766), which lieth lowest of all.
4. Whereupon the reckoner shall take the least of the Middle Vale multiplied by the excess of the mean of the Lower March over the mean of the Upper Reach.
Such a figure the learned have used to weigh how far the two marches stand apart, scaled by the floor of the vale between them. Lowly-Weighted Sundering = -1648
